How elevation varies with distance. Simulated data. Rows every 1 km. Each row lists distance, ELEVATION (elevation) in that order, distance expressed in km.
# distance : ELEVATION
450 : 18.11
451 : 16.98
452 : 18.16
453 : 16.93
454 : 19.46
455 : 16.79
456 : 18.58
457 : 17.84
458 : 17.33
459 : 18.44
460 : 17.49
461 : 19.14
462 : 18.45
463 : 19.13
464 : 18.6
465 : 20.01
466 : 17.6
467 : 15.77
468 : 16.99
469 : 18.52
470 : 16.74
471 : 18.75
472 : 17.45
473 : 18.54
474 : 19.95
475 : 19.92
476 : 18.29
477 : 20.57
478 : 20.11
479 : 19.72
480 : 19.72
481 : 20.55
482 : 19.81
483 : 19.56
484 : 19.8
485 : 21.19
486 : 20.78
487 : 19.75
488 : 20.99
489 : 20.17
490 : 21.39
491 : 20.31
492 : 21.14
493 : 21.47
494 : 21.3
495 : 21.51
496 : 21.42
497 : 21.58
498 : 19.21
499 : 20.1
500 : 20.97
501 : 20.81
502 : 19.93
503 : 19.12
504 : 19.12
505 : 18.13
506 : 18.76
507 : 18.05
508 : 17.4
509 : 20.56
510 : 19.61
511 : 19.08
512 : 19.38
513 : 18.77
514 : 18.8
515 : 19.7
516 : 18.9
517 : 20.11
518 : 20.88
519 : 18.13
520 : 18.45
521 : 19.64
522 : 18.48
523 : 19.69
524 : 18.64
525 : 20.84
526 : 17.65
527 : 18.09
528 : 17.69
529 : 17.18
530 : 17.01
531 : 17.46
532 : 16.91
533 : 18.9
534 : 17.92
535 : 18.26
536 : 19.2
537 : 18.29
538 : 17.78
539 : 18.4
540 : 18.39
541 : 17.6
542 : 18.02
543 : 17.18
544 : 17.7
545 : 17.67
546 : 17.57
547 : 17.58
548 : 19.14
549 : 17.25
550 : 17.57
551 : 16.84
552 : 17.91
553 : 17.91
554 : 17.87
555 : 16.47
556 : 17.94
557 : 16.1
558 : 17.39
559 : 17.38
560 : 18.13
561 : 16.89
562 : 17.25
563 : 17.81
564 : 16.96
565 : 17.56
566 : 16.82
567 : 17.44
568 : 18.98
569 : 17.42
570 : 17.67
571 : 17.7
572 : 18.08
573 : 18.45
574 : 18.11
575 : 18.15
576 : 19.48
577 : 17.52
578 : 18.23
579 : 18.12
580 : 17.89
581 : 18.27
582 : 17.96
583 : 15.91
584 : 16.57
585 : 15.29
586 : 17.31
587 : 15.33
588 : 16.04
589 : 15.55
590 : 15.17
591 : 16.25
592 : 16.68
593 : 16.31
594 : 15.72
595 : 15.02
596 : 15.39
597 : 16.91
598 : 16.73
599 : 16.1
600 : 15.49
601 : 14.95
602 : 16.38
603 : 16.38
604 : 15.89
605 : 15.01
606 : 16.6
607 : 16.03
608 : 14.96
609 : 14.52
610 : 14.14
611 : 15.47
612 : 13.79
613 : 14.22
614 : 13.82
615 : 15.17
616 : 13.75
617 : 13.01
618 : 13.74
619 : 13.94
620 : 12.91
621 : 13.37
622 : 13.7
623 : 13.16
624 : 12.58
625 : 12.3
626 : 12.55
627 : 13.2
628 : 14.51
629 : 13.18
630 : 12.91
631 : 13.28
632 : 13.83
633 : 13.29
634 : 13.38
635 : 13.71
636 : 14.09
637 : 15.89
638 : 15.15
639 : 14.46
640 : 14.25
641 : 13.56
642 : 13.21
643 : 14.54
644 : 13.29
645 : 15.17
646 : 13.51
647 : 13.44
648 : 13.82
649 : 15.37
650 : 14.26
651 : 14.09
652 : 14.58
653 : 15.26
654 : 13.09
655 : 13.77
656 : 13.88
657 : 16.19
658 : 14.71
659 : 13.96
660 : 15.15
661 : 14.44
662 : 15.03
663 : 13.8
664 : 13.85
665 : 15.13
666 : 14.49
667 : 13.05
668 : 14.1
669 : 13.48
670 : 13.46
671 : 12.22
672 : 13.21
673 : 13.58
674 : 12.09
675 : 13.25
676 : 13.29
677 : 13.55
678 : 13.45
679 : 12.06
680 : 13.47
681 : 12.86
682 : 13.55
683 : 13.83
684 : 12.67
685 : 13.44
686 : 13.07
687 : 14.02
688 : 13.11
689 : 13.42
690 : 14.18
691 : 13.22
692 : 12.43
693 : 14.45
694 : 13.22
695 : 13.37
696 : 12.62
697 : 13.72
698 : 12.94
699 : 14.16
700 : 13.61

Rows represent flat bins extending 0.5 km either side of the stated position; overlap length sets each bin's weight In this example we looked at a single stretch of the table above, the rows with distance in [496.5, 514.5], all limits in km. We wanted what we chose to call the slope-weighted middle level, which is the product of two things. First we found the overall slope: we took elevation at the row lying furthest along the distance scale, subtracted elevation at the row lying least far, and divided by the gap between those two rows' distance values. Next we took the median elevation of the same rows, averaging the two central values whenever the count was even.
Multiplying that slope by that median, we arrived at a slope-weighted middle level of -3.1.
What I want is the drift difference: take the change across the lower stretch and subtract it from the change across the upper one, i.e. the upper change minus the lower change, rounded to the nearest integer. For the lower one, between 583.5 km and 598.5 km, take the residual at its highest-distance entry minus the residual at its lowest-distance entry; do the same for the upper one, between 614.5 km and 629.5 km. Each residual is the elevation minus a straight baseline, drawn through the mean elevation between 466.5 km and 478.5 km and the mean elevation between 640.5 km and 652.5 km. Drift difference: -2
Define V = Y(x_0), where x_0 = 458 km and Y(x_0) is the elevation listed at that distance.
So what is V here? 17.33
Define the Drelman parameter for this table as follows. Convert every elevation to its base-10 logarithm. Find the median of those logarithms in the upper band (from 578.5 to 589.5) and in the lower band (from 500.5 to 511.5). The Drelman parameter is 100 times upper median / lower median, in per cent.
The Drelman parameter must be 95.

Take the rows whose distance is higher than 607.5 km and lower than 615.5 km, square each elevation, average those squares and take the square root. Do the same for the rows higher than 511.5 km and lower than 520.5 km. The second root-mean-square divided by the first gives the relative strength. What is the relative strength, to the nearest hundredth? 1.33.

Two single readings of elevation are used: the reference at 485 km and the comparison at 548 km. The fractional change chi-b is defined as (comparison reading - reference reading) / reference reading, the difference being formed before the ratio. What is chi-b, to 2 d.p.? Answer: -0.10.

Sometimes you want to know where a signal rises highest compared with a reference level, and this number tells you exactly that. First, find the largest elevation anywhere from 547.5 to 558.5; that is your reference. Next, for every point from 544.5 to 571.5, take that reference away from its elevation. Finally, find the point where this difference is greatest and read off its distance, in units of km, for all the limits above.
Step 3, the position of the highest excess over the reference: 548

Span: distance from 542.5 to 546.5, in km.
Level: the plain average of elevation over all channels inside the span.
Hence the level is 17.5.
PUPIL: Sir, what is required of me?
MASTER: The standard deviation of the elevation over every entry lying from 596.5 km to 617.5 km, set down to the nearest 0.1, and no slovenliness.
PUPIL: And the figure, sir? 1.1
